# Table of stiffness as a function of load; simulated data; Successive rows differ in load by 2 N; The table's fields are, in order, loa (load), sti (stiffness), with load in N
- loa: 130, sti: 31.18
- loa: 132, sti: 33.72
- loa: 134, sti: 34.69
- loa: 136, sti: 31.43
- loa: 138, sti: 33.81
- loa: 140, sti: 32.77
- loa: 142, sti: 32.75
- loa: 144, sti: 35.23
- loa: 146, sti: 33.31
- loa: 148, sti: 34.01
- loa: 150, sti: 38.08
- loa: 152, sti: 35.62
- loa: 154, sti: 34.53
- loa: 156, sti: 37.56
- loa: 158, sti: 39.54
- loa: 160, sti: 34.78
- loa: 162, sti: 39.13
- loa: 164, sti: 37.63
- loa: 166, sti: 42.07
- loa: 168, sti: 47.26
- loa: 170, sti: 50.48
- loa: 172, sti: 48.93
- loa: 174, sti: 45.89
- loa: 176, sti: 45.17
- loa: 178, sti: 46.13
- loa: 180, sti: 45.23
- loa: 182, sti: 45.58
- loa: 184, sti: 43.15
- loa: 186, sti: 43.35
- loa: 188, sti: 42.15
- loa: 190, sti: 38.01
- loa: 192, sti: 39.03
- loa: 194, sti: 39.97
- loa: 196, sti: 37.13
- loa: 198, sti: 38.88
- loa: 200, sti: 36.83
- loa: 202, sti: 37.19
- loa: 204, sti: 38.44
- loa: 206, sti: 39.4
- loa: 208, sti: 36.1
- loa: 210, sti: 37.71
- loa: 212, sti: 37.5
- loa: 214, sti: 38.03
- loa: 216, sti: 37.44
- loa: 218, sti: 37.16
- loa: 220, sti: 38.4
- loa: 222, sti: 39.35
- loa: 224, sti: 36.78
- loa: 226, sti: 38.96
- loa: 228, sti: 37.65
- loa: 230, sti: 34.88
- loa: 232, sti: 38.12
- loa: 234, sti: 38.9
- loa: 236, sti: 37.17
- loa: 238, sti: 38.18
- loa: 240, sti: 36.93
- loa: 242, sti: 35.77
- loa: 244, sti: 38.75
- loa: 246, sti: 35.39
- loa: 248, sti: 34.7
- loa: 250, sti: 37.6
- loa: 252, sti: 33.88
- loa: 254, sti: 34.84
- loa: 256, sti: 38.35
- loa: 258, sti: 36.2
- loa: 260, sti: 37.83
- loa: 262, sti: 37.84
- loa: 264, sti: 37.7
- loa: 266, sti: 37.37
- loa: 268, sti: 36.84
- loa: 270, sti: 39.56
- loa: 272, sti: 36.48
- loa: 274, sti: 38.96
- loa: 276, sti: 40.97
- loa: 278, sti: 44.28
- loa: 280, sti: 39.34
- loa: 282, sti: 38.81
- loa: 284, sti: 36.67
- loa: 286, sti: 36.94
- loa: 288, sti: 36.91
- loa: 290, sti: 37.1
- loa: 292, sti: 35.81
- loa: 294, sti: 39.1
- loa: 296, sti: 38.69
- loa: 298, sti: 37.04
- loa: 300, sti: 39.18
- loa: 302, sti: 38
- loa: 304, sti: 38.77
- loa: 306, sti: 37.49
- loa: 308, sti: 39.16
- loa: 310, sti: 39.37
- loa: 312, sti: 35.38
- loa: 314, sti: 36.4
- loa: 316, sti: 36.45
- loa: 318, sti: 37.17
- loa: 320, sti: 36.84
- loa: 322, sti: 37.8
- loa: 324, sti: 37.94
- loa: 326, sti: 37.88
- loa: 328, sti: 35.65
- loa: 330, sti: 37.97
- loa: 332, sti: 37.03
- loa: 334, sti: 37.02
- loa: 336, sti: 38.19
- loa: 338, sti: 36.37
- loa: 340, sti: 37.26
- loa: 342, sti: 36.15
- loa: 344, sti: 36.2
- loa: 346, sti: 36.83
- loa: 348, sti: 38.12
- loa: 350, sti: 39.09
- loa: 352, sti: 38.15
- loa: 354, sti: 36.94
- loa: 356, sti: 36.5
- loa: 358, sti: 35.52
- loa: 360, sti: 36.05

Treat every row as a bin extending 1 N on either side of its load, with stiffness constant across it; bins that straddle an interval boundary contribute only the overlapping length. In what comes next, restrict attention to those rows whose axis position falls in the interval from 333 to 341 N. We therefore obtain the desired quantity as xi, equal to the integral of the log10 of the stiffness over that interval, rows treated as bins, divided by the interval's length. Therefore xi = 1.57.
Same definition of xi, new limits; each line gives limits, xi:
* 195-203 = 1.57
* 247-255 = 1.55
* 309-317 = 1.57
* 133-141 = 1.52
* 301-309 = 1.58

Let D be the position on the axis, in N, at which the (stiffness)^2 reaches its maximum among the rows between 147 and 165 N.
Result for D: 158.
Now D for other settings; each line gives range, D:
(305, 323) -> 310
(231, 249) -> 234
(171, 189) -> 172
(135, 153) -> 150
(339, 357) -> 350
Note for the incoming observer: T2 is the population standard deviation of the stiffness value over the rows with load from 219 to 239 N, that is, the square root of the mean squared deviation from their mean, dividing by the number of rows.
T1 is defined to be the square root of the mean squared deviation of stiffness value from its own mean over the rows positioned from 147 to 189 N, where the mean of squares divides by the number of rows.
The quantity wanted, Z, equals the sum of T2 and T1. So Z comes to 6.1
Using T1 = 4.86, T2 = 1.2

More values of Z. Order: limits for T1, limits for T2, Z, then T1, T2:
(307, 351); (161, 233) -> 5.0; 1.08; 3.9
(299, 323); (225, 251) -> 2.7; 1.23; 1.5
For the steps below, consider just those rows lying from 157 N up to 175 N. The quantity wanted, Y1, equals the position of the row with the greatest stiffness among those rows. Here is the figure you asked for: 170 N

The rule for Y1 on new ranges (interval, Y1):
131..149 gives 144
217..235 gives 222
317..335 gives 330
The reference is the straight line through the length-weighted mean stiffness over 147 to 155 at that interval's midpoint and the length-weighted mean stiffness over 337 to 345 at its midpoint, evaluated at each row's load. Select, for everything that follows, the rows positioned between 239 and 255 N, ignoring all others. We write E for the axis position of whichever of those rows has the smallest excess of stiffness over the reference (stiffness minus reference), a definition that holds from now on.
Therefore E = 252 N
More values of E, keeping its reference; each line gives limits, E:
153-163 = 154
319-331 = 328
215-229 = 224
